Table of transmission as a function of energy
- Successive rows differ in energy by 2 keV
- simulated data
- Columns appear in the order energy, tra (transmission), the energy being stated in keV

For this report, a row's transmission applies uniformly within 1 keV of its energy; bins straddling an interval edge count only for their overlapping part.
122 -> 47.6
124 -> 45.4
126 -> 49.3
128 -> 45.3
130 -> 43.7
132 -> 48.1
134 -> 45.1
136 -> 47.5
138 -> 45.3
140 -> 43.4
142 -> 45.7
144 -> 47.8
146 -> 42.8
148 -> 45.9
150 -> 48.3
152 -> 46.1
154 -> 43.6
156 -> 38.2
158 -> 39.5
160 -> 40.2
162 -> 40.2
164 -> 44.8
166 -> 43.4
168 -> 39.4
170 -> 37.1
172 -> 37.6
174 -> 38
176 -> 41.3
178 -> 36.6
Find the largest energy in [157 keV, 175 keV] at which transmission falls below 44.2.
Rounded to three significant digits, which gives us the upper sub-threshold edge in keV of 174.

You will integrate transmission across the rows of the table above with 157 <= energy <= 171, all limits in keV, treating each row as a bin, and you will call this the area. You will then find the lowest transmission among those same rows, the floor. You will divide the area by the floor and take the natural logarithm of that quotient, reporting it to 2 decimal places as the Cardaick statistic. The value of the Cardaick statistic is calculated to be 2.73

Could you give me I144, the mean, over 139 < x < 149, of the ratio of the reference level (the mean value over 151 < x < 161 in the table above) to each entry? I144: 0.922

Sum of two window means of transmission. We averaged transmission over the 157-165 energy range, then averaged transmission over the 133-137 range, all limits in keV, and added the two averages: 87.5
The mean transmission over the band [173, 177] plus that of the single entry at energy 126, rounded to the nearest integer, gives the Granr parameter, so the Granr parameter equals 89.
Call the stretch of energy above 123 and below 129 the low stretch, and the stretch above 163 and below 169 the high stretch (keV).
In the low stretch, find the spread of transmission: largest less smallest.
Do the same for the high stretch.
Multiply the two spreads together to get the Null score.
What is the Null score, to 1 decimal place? 21.6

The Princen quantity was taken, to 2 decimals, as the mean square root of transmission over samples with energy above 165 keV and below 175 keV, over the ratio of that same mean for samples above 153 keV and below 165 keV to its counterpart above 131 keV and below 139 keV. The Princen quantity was 6.65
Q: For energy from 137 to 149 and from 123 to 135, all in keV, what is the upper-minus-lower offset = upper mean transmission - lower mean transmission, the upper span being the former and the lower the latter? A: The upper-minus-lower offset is -1.0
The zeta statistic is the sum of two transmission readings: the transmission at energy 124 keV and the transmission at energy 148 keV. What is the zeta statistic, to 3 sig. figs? 91.3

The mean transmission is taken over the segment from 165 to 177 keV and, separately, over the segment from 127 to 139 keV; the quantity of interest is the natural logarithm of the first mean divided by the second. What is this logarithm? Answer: -0.15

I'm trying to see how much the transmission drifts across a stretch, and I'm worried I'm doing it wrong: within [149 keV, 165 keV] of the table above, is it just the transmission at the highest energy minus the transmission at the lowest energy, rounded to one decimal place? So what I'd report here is -3.5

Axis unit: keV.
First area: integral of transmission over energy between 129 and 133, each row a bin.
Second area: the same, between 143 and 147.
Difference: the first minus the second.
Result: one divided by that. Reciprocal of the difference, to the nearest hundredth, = 0.42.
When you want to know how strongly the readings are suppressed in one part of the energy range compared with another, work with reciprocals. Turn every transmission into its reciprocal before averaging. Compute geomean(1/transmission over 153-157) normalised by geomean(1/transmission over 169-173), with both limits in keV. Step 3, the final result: 0.92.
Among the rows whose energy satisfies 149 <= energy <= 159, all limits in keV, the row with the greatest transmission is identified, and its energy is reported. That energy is 150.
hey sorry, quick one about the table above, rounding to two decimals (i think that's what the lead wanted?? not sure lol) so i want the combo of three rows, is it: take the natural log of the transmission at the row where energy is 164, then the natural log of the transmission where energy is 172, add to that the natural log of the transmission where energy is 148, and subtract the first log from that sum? 3.65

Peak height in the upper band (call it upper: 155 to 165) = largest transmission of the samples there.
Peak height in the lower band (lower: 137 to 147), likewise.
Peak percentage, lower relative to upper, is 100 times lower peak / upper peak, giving 107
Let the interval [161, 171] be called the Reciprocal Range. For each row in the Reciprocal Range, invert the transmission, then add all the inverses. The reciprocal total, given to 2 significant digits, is 0.12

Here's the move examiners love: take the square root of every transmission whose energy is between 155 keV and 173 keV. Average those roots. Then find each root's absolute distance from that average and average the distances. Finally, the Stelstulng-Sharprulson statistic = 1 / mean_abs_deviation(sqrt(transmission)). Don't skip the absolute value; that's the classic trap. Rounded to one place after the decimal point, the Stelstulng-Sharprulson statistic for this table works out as 6.8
